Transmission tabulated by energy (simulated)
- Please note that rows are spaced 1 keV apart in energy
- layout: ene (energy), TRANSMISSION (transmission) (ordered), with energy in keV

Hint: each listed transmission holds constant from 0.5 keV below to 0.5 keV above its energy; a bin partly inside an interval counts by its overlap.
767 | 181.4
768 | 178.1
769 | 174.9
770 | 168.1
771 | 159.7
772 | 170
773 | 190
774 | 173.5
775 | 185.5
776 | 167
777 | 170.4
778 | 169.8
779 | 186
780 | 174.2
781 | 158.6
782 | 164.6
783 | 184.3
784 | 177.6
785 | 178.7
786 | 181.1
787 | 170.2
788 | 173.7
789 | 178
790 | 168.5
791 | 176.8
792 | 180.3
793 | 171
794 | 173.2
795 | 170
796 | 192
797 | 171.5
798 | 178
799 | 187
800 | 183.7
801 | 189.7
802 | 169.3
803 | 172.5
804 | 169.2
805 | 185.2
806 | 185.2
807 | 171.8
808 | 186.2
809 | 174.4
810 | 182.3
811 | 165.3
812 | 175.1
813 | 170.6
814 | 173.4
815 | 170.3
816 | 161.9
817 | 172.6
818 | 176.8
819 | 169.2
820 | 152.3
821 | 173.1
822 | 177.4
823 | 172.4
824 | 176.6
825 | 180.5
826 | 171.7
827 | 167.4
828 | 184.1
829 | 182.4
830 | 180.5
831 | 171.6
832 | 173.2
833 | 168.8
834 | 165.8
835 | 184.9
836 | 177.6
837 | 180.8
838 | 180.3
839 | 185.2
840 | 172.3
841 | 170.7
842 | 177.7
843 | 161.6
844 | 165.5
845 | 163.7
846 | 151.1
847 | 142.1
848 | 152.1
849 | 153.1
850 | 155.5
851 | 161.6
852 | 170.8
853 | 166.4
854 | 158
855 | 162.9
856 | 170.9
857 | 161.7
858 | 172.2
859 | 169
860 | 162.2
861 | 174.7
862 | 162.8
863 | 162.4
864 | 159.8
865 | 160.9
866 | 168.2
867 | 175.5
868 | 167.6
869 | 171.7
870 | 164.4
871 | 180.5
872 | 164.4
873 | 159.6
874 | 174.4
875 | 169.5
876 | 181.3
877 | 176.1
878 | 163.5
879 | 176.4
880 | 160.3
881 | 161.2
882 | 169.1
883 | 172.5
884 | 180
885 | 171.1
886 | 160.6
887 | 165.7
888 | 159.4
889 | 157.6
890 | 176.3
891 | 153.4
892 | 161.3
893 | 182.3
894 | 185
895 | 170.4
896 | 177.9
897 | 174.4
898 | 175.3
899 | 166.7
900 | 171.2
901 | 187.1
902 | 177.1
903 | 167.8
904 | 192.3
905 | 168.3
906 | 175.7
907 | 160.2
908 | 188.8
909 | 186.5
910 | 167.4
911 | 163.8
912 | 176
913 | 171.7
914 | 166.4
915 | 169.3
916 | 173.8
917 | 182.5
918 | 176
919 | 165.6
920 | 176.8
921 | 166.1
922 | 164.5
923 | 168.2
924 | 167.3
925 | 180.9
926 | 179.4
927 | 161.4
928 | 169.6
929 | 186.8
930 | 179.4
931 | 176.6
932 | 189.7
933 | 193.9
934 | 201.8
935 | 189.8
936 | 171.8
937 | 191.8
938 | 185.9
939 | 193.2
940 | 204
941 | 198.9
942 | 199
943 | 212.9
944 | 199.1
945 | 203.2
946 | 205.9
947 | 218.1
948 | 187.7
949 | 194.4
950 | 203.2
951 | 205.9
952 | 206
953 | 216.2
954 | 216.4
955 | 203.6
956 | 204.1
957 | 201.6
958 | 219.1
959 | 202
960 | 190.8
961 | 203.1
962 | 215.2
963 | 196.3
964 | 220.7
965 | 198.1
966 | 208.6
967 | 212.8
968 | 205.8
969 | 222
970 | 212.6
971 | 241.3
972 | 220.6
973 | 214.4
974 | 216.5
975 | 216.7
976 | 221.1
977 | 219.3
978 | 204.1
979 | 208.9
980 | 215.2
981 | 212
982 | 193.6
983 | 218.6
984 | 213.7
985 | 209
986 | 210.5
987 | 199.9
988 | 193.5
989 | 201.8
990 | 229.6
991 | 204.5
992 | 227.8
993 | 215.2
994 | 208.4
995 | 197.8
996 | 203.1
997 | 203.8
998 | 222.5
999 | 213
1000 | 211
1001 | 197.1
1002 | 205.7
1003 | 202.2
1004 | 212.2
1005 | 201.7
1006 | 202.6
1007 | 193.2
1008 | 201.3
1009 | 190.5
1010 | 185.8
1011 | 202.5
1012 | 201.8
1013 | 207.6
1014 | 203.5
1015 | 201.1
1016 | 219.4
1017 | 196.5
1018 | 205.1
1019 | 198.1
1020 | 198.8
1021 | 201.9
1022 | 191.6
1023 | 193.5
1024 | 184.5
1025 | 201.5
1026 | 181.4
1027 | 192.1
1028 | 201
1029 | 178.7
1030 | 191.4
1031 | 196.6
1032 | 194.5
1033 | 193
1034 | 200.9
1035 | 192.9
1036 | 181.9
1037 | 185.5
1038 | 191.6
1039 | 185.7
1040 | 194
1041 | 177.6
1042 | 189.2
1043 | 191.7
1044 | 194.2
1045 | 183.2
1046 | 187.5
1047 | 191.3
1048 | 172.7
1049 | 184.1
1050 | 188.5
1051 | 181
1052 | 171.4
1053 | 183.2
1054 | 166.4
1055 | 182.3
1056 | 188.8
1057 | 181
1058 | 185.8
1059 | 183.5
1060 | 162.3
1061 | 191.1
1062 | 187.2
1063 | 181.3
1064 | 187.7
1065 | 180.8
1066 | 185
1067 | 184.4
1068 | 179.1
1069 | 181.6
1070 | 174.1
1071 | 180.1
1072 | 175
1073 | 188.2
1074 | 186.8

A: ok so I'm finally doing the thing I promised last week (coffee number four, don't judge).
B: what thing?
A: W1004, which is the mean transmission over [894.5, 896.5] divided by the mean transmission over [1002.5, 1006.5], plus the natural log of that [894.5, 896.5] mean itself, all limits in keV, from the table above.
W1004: 6.01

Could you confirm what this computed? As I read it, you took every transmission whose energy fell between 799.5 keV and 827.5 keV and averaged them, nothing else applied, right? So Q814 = 174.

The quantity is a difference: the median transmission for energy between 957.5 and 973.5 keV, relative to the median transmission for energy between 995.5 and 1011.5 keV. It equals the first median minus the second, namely 10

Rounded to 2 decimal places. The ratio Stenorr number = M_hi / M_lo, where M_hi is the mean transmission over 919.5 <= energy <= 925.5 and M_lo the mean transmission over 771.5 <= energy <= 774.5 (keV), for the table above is 0.96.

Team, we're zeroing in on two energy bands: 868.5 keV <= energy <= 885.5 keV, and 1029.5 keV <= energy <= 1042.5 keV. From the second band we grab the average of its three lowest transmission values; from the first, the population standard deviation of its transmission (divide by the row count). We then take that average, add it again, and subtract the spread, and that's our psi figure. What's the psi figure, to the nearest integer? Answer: 356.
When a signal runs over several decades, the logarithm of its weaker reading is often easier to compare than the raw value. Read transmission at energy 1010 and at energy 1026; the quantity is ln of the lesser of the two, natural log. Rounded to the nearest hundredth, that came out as 5.20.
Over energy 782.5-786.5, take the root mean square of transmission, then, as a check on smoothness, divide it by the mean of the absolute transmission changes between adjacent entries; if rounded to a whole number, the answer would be 53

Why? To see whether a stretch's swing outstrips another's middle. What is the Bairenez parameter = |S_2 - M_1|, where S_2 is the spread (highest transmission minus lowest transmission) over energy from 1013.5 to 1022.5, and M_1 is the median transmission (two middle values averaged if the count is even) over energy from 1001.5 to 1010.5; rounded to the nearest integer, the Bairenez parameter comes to 174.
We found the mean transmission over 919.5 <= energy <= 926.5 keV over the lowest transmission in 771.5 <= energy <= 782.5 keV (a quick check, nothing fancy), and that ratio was 1.08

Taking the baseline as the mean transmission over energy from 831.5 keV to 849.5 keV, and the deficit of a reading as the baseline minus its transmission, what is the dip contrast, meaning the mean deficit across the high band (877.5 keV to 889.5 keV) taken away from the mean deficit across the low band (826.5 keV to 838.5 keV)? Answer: -10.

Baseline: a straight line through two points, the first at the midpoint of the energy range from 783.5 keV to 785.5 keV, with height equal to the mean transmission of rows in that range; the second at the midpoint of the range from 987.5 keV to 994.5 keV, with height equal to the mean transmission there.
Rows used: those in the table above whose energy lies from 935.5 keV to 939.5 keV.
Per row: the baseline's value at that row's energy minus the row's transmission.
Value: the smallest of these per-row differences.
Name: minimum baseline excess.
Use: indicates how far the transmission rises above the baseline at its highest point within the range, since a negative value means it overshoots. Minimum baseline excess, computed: 10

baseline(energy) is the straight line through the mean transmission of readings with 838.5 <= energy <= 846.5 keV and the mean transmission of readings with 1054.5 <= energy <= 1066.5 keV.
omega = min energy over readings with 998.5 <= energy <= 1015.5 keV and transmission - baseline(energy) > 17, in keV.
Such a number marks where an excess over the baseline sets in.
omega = 999 keV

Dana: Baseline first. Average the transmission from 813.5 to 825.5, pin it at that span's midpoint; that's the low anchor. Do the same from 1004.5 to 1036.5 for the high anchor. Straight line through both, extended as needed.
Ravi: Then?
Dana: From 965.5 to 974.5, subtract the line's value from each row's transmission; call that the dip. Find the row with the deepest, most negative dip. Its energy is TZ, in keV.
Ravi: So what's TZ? 968 keV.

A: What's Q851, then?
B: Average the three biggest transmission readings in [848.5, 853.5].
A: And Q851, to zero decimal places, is 166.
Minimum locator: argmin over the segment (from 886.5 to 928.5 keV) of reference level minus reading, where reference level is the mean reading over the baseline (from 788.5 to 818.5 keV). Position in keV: 904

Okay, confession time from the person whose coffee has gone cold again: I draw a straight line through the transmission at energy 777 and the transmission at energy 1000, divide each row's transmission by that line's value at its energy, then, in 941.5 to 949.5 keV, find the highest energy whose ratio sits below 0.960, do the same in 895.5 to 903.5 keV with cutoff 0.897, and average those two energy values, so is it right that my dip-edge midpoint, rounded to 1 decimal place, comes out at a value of 925.5 keV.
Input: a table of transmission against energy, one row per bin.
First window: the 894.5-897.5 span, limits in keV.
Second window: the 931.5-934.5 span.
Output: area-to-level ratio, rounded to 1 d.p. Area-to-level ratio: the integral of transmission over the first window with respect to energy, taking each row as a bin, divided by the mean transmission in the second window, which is 2.7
